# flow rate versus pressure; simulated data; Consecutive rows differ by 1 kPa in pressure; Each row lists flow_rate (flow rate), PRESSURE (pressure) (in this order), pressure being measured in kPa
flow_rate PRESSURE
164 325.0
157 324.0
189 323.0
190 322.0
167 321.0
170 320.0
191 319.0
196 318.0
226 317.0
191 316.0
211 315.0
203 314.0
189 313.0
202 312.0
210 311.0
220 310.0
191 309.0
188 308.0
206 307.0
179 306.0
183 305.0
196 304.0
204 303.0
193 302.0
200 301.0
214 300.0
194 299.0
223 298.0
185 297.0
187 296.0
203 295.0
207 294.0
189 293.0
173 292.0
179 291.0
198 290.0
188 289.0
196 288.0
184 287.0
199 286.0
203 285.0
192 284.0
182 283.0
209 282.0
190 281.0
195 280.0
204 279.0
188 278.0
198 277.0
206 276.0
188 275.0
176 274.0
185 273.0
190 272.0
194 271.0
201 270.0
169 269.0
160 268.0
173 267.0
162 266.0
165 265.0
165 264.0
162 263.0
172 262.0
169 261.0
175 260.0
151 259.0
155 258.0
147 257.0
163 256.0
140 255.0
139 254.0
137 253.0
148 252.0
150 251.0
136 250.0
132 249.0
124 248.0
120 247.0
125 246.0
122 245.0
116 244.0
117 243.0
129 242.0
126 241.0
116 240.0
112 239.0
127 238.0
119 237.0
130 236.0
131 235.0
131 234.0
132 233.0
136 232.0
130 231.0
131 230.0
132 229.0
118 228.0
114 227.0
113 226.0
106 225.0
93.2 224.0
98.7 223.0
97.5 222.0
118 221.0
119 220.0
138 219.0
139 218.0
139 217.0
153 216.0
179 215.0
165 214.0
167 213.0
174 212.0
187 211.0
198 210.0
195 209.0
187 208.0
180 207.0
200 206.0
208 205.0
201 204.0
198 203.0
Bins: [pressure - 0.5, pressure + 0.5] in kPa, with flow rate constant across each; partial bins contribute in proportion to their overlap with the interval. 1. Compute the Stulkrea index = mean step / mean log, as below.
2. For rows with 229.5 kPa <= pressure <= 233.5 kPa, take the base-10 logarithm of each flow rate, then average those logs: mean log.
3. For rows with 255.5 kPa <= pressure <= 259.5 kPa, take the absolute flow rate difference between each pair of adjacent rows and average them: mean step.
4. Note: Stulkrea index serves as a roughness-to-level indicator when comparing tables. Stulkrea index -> 4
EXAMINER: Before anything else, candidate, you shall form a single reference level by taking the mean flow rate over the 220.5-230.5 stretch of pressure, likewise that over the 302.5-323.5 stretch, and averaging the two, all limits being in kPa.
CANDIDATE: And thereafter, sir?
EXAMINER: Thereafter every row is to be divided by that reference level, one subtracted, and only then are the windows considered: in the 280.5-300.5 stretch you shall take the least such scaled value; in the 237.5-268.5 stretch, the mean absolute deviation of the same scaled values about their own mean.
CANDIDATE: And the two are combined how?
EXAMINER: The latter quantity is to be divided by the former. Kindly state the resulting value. 0.9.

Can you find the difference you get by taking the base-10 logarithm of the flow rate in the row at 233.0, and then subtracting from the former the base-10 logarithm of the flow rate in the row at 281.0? -0.16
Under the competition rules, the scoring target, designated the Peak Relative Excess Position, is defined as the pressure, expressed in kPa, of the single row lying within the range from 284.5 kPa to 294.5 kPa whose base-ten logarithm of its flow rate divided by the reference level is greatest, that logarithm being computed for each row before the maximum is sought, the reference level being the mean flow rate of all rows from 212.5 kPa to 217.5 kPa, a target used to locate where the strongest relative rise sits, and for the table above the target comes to 294.0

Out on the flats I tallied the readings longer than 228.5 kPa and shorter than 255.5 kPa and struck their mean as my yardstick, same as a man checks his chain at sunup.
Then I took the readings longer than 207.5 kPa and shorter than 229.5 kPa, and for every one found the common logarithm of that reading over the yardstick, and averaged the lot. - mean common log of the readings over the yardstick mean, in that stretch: 0.030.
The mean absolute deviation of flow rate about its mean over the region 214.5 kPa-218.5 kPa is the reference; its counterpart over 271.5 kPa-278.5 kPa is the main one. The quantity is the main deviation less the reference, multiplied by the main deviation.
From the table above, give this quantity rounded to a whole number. -46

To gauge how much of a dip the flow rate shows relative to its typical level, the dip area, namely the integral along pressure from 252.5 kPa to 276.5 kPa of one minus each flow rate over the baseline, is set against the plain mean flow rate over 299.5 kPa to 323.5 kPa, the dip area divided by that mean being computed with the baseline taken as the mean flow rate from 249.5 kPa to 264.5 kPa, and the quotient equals -0.012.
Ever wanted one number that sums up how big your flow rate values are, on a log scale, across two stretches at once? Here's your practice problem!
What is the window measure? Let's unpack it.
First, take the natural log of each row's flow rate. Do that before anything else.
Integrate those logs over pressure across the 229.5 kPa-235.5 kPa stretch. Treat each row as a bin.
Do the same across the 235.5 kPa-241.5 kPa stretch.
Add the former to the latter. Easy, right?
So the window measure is 58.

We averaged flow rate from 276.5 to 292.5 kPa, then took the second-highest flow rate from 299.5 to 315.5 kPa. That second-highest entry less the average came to 22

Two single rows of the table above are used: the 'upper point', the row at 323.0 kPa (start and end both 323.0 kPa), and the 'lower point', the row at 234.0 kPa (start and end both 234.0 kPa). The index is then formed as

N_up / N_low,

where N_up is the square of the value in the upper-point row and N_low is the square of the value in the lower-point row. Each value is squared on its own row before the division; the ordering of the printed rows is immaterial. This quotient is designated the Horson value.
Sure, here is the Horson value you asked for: 2.08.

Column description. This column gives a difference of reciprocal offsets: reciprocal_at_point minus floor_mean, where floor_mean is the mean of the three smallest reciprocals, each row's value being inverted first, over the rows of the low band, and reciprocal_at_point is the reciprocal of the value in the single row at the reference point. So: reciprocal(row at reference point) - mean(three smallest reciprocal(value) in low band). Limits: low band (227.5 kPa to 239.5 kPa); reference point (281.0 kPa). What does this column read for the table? -0.0022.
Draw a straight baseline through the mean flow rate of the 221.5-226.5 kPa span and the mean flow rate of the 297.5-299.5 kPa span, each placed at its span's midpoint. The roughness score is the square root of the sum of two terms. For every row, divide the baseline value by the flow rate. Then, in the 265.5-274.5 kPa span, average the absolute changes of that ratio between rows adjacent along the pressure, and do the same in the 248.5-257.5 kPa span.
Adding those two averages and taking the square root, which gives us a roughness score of 0.35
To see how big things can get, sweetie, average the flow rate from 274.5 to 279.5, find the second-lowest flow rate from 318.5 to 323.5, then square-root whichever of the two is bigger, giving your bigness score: 14.0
